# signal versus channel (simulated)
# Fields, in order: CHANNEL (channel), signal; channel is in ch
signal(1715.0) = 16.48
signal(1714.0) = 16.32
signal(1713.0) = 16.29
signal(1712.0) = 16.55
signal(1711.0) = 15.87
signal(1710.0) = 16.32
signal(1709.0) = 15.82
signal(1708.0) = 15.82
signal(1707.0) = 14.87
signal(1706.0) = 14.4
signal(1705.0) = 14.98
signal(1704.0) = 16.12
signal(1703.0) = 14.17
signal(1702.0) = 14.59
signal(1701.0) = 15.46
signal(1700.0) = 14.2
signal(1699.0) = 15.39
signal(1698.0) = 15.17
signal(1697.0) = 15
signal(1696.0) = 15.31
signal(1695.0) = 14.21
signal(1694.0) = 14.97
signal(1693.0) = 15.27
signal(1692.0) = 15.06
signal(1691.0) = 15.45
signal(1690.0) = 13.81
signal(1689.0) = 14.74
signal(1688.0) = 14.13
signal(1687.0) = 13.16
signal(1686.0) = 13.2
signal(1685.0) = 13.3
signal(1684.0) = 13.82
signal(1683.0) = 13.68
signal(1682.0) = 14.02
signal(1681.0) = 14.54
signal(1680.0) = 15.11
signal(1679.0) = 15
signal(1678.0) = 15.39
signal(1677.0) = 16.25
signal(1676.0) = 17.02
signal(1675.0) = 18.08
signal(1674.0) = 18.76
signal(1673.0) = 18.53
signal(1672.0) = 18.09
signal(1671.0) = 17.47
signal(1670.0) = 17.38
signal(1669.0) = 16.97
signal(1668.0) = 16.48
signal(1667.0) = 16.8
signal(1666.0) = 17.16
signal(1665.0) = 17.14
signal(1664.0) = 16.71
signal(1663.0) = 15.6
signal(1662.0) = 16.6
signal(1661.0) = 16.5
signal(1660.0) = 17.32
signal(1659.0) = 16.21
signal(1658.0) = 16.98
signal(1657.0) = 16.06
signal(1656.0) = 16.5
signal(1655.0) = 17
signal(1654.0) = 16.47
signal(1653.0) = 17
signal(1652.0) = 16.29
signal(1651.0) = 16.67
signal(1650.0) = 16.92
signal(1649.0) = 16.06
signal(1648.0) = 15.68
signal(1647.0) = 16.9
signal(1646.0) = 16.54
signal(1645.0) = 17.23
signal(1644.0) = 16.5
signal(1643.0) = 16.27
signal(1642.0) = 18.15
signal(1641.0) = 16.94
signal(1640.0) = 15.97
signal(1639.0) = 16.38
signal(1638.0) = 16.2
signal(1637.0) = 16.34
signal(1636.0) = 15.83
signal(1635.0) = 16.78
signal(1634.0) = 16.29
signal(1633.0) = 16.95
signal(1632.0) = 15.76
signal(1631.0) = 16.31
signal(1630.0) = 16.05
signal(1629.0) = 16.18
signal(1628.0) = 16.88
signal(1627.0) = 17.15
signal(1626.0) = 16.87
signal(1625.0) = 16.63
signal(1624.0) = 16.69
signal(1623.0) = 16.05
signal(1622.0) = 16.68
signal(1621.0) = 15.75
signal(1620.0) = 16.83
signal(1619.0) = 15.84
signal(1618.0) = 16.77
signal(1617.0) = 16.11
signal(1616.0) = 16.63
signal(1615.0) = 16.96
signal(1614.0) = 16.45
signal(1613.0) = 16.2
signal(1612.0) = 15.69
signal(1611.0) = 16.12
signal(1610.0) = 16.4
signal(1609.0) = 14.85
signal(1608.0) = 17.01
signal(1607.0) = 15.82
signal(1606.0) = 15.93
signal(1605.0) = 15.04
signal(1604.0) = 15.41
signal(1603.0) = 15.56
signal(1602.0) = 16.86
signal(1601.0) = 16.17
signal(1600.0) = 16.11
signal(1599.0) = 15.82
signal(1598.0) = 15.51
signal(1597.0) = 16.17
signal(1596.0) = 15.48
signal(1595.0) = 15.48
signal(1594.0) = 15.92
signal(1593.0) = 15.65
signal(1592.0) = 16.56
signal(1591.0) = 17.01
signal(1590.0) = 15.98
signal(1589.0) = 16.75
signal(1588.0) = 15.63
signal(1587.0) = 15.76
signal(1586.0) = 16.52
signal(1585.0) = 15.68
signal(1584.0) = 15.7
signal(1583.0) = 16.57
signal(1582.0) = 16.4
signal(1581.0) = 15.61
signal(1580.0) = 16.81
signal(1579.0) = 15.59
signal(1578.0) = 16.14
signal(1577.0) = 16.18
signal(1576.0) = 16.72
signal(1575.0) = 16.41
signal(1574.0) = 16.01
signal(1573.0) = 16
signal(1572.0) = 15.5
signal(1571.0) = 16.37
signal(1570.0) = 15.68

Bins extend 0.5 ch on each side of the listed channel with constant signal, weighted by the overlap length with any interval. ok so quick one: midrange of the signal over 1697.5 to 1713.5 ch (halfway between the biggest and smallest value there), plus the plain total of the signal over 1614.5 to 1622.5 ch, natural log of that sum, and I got 5.0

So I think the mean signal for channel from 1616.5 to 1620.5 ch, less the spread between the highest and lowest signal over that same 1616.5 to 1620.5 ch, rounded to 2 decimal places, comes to 15.40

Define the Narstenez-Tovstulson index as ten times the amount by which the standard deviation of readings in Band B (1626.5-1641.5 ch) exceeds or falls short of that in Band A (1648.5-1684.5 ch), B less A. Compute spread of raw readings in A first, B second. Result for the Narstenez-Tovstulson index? -7.7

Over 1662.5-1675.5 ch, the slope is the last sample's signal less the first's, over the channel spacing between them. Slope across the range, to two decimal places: 0.21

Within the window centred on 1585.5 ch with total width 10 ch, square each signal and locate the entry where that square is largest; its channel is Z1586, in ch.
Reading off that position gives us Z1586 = 1589.0 ch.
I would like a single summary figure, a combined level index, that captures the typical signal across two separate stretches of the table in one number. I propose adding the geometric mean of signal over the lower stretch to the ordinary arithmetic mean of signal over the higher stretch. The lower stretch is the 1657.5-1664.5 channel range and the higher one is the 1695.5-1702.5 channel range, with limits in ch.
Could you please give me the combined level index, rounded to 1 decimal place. 31.6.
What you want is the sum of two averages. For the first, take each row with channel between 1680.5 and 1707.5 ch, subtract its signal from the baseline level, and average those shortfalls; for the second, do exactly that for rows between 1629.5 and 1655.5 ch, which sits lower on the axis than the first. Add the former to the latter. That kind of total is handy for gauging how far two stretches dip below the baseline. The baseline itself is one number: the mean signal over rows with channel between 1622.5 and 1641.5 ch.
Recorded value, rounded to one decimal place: 1.8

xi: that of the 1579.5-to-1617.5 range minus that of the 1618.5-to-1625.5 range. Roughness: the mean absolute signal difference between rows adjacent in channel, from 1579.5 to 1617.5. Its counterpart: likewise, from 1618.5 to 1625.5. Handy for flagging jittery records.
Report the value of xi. -0.10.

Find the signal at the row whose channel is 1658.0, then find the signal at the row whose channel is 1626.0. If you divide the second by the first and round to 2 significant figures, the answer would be 0.99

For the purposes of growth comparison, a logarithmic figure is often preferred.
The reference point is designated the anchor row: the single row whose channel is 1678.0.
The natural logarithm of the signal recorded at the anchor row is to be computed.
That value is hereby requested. 2.73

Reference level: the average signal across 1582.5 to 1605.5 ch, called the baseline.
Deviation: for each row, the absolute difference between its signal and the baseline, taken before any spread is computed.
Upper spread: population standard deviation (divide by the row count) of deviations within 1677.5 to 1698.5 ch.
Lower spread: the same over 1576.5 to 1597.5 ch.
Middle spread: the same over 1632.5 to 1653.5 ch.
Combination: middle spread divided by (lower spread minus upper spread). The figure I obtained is -1.0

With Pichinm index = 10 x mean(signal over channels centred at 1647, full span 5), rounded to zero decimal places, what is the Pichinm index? 165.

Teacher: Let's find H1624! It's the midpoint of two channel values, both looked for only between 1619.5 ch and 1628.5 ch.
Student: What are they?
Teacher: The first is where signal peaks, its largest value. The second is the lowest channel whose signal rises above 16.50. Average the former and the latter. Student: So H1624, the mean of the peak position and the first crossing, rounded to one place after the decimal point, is 1623.5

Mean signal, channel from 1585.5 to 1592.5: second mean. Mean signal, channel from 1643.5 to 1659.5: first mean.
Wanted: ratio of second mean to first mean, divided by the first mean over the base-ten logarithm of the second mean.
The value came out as 0.072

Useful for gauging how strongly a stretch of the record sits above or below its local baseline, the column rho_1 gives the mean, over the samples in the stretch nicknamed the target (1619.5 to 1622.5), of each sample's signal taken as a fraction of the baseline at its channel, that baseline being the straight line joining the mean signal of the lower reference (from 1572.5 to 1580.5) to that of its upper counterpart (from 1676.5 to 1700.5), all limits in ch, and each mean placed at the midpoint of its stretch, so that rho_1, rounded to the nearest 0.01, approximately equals 1.05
